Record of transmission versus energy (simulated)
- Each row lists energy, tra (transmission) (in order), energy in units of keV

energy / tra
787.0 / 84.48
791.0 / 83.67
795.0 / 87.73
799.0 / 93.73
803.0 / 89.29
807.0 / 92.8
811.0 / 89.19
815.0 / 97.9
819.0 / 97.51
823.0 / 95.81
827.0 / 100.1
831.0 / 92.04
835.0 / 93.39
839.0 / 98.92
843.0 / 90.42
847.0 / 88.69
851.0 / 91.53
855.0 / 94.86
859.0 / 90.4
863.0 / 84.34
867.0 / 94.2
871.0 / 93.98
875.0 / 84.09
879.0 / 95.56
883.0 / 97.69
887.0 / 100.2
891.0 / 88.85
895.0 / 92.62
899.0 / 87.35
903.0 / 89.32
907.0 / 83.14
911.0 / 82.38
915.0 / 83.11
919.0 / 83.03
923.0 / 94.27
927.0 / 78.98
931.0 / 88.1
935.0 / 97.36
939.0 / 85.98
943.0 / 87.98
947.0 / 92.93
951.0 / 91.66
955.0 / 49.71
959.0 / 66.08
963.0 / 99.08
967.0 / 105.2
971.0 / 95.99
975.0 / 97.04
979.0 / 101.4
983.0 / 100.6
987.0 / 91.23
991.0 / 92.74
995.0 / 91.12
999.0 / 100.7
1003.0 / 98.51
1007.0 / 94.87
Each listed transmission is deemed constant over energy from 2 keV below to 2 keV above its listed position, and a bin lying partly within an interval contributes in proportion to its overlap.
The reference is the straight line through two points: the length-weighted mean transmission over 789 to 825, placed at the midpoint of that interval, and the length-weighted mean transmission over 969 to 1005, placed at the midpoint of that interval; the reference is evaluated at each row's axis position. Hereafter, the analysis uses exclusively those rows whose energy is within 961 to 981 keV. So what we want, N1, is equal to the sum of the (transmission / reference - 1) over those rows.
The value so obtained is 0.2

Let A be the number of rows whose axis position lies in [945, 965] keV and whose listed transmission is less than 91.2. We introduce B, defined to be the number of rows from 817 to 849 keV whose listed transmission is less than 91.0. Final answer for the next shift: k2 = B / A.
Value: 1.00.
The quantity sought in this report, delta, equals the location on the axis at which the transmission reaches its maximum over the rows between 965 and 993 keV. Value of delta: 967.0 keV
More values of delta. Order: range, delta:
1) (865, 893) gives 887.0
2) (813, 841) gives 827.0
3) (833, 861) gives 839.0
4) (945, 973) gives 967.0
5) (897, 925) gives 923.0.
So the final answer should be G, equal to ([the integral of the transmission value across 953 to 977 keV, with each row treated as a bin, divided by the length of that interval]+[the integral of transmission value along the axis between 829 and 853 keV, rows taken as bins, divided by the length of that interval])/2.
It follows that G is 89.0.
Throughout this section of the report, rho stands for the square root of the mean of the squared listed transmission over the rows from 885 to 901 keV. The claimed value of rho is 92.4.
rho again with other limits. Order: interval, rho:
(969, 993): 96.6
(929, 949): 90.6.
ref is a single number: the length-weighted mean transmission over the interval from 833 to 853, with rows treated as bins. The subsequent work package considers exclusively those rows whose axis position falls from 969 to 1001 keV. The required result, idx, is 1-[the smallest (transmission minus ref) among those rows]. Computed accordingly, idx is 2.5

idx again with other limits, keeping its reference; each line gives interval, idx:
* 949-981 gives 43.9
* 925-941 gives 14.6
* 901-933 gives 14.6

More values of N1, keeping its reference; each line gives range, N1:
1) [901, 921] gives -0.6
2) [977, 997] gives -0.1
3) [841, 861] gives -0.1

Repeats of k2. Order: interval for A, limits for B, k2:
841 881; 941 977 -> 0.60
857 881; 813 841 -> 0.00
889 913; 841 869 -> 0.80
